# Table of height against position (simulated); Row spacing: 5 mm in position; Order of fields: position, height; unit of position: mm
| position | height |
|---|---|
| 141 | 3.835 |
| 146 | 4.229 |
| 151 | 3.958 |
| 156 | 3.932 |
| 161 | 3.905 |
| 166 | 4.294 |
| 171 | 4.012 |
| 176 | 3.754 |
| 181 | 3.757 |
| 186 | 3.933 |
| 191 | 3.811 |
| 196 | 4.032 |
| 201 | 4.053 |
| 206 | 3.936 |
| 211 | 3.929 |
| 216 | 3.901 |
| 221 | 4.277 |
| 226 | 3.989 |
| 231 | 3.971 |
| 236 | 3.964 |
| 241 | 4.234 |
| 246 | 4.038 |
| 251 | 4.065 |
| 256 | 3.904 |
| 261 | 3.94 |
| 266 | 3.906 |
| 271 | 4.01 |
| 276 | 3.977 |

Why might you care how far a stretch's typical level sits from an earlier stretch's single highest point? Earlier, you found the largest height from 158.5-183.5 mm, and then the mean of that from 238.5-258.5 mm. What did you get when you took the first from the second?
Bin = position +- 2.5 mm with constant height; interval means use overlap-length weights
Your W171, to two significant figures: -0.23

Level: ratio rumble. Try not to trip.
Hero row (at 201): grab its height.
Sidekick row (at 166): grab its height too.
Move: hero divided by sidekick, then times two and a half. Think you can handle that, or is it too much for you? 2.36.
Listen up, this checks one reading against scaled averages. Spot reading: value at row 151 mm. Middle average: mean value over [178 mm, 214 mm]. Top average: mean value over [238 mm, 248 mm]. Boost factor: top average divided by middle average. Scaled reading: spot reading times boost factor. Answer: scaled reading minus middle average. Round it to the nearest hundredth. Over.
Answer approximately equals 0.25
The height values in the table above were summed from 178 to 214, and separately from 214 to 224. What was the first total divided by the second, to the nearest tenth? 3.4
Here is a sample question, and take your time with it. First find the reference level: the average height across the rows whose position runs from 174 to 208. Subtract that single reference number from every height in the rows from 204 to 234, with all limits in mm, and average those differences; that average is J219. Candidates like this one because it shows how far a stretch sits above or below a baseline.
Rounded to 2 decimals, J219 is 0.10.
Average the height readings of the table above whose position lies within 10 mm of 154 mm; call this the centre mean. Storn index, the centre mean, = 4.01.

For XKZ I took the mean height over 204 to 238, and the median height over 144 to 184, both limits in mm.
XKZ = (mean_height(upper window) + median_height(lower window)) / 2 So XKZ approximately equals 3.97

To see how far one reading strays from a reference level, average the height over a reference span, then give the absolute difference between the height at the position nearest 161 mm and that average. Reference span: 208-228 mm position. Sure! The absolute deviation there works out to 0.12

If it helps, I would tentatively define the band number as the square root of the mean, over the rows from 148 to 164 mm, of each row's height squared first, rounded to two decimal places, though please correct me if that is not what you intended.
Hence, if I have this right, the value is 3.93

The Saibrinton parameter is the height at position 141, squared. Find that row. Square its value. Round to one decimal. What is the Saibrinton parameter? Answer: 14.7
